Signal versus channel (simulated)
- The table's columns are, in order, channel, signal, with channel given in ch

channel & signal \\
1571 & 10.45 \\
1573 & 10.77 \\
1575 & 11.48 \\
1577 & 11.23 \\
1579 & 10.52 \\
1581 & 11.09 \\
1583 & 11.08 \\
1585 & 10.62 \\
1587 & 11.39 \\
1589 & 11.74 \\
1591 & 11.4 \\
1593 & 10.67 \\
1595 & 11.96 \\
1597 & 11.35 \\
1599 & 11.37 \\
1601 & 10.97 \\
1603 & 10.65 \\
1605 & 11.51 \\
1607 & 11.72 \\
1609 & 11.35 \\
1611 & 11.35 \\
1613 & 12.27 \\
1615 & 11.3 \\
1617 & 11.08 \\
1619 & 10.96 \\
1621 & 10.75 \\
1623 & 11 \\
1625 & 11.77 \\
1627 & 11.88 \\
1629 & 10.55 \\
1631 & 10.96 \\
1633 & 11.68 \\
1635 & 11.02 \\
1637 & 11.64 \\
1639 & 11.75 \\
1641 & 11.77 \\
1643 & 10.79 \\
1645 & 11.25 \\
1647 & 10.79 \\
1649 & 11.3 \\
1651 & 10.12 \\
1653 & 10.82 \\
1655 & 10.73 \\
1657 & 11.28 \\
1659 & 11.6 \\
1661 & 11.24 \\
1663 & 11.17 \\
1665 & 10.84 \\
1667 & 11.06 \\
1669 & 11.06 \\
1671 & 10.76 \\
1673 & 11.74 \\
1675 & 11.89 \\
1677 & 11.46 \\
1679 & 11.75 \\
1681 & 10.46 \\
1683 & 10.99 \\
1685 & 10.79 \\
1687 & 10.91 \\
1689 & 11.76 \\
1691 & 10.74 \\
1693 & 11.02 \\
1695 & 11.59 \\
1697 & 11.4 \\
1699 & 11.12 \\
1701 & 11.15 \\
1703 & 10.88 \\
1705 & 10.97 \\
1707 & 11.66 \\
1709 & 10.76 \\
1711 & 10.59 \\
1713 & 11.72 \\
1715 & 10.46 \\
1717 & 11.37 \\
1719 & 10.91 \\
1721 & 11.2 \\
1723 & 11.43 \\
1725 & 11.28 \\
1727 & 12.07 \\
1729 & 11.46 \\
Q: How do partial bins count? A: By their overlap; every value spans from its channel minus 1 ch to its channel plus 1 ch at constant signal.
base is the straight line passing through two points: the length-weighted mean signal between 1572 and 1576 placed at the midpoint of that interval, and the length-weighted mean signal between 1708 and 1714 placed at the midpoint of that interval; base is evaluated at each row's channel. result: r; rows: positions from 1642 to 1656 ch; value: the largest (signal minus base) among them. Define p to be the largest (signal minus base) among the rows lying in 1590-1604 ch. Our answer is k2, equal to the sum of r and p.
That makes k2 1.08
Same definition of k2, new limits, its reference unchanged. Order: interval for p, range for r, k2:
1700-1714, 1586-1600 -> 1.55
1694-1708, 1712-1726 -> 1.33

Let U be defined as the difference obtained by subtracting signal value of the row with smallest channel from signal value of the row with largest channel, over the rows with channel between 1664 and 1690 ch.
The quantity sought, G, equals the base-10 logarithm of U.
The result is 0.0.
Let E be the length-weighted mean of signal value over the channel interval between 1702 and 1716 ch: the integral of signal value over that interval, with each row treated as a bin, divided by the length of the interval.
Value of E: 11.0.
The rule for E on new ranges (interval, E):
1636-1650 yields 11.3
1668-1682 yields 11.3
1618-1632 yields 11.1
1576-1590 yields 11.1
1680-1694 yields 11.0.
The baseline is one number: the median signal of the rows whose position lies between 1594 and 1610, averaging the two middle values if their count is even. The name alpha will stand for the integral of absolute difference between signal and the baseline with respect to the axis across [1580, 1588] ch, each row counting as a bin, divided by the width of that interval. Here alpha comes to 0.33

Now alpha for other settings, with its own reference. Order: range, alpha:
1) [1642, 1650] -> 0.33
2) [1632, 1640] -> 0.33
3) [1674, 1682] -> 0.48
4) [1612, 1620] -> 0.41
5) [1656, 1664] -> 0.16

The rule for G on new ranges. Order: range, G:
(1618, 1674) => -0.1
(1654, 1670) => -0.5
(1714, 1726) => -0.1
